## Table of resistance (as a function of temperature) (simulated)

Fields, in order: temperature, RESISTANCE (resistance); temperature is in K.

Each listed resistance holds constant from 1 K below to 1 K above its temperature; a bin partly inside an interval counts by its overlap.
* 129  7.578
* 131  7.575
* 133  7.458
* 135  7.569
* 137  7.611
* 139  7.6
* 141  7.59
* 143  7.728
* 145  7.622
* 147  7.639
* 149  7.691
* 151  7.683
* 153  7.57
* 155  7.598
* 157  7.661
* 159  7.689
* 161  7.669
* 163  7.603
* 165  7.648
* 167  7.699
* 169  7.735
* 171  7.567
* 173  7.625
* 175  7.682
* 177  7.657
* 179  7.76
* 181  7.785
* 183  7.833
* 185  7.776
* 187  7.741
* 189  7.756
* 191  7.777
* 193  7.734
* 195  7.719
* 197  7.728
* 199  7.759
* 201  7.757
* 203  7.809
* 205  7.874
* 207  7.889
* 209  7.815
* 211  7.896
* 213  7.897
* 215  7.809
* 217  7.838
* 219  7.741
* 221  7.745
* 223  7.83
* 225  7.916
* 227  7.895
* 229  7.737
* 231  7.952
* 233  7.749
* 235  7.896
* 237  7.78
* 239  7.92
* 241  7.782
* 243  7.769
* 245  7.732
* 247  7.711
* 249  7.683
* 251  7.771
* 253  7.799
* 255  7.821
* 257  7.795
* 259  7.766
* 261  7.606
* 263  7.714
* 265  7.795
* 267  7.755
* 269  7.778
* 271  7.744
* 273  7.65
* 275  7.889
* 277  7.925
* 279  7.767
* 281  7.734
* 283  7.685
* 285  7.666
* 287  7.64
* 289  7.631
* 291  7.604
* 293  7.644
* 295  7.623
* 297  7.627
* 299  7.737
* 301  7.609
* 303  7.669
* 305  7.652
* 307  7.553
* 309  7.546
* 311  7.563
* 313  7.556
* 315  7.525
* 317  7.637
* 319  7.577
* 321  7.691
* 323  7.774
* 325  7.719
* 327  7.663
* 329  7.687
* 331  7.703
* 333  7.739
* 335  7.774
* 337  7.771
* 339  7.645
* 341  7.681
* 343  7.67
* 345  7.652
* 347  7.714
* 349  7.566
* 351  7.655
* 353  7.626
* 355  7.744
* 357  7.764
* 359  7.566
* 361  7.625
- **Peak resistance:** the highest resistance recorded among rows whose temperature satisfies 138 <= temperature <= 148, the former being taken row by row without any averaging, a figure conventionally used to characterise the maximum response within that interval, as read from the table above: 7.728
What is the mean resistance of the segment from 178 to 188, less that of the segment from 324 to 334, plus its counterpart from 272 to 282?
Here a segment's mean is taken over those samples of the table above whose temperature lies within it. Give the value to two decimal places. 7.87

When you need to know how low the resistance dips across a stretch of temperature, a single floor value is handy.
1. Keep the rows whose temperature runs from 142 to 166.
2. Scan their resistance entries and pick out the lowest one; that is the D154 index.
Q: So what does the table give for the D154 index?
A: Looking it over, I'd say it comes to 7.57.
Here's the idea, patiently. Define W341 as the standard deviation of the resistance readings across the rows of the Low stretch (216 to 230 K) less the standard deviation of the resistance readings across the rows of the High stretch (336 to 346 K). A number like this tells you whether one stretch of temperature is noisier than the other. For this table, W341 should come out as 0.024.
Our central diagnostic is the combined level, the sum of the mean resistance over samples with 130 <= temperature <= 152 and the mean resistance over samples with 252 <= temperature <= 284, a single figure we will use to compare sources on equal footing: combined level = 15.4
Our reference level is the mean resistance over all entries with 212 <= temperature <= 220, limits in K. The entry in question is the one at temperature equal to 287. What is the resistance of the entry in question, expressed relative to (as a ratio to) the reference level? 0.977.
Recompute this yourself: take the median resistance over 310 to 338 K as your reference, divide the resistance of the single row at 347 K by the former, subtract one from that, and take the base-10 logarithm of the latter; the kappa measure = -2.49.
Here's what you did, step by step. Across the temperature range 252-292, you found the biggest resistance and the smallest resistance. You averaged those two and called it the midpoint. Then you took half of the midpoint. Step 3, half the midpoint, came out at 3.88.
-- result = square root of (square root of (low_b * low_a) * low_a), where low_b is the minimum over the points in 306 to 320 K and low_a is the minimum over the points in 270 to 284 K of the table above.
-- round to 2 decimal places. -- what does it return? 7.62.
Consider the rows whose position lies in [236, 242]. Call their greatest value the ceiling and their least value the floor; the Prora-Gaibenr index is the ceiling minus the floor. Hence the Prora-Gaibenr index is 0.14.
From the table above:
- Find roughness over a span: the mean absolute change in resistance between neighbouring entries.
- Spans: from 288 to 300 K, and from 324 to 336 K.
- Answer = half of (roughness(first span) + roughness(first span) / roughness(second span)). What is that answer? 0.62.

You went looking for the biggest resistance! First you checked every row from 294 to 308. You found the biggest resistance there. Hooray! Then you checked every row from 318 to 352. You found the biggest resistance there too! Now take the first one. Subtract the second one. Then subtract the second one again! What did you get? -7.81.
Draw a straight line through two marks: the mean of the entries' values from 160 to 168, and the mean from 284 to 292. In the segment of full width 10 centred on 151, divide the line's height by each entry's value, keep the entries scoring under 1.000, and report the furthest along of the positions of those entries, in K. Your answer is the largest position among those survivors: 151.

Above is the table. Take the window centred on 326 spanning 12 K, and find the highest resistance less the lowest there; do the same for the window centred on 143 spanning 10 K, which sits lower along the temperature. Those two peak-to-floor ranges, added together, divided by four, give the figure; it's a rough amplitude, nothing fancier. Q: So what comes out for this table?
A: 0.062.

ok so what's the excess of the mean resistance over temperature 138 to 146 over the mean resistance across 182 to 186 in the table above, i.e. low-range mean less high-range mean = -0.17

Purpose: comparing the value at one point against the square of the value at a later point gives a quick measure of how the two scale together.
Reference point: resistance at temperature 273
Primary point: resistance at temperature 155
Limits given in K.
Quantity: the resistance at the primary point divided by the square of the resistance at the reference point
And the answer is 0.130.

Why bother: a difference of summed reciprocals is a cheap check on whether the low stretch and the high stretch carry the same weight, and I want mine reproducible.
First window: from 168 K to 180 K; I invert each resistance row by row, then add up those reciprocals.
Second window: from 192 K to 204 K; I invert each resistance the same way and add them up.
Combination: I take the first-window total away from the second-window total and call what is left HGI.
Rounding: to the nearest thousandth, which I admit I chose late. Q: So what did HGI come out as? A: -0.008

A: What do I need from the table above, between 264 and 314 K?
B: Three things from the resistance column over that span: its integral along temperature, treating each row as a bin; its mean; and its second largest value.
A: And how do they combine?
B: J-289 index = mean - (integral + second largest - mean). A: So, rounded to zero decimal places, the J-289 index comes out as -377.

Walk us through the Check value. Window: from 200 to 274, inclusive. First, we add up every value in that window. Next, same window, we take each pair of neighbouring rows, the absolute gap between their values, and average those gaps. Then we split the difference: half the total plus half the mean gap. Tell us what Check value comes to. 144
